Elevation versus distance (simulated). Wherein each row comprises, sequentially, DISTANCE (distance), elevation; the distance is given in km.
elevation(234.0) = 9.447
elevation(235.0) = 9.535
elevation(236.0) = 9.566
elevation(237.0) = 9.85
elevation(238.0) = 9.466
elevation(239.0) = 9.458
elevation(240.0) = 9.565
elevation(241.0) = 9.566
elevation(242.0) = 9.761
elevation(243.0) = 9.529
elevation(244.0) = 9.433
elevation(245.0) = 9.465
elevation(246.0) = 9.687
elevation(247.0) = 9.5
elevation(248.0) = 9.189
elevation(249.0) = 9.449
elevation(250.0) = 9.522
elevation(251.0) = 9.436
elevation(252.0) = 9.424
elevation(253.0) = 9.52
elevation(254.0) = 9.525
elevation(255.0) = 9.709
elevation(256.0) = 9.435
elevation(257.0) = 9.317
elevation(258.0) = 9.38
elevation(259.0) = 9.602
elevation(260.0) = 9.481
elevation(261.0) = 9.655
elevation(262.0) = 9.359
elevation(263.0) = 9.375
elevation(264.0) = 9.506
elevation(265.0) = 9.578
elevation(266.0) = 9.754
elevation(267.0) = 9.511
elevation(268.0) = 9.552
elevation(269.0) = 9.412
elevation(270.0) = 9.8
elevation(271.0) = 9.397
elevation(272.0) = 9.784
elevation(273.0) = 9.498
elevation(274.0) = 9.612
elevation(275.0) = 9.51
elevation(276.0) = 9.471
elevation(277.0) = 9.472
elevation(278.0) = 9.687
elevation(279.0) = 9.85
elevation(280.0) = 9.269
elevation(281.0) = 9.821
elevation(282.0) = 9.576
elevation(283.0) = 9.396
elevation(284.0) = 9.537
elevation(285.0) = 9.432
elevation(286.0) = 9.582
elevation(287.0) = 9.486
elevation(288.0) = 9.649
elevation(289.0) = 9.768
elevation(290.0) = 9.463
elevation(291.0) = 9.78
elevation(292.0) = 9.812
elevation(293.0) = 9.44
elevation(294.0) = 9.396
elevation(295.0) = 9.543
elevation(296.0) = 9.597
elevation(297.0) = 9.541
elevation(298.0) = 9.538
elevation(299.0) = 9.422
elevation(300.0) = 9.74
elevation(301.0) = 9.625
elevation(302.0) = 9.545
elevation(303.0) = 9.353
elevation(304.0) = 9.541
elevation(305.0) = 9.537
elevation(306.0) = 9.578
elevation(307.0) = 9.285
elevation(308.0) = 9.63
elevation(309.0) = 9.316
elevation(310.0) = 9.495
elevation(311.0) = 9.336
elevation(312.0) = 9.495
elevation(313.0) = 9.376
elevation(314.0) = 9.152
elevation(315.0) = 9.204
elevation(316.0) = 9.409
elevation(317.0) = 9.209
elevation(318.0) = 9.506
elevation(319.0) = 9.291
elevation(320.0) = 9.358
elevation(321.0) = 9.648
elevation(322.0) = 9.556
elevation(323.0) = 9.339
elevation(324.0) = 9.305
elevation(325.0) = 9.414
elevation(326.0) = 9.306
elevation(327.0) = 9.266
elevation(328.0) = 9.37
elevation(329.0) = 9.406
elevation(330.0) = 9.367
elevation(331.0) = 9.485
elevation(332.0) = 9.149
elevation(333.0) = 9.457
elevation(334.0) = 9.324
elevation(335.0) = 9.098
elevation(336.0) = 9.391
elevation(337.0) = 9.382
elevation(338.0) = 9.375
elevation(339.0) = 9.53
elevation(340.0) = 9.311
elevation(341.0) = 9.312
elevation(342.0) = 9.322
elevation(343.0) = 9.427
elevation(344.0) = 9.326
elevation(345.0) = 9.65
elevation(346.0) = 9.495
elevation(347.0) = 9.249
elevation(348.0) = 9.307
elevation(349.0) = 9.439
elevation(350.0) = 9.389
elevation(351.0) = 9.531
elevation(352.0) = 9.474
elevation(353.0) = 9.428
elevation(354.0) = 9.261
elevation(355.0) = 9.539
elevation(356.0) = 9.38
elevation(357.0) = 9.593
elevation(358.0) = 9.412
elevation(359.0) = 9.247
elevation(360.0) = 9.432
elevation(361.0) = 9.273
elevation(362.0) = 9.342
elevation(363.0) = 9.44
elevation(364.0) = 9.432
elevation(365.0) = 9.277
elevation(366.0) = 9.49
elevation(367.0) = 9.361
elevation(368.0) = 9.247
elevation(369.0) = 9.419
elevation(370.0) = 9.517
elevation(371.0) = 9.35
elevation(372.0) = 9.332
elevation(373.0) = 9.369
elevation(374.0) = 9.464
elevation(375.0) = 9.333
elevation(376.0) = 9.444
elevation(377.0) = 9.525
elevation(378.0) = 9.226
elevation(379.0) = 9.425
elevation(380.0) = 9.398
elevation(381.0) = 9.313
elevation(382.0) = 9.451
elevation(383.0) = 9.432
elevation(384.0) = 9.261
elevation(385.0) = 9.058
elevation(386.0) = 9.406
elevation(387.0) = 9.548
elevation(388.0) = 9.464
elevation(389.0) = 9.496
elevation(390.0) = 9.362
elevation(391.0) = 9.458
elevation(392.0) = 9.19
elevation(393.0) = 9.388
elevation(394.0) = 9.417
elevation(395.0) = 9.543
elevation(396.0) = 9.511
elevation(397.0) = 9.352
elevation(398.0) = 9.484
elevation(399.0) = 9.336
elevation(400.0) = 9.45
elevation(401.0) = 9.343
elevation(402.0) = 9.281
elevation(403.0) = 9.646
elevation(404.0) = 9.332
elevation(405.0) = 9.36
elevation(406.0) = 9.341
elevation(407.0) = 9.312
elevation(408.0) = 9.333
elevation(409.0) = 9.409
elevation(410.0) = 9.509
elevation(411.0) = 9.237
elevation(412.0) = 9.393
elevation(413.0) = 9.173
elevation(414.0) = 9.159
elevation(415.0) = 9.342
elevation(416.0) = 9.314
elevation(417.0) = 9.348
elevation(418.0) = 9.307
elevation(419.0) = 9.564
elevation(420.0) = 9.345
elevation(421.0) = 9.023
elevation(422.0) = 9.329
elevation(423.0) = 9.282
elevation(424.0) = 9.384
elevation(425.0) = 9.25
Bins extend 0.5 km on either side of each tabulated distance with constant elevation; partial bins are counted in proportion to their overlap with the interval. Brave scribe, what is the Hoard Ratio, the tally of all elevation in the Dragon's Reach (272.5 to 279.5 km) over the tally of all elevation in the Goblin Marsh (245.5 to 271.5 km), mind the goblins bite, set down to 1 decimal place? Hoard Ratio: 0.3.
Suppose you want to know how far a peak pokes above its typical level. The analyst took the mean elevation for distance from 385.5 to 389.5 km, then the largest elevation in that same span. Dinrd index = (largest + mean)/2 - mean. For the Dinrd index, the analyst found 0.035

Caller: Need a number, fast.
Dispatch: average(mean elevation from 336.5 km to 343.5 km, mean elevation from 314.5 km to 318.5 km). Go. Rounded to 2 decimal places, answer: 9.36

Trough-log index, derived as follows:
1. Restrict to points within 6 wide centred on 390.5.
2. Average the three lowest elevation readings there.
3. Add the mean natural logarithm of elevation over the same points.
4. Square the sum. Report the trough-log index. 133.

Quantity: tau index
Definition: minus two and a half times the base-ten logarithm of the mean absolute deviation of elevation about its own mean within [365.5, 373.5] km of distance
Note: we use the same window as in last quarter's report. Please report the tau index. 2.93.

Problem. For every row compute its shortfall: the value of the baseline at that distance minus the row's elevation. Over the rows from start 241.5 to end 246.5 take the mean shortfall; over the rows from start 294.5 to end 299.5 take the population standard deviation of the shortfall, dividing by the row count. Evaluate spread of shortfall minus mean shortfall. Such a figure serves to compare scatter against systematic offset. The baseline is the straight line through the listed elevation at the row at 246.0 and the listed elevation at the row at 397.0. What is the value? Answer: -0.061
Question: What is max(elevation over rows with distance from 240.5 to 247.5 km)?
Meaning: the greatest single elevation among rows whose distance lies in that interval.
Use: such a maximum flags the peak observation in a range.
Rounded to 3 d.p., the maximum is 9.761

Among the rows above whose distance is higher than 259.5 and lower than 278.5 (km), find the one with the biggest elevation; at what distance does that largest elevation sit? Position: 270.0 km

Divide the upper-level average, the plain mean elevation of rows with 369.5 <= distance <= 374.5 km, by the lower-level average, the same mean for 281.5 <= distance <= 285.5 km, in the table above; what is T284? 0.99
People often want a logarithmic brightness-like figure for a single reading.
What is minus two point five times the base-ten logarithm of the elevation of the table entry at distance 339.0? -2.45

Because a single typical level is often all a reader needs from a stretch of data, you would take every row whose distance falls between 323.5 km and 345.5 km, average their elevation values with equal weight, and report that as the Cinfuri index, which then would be 9.362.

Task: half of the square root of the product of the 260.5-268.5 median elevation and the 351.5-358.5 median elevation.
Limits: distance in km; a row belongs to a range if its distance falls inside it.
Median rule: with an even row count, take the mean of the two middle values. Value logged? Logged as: 4.74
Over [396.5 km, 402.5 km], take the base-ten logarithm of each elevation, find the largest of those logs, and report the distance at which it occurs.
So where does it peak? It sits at 398.0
